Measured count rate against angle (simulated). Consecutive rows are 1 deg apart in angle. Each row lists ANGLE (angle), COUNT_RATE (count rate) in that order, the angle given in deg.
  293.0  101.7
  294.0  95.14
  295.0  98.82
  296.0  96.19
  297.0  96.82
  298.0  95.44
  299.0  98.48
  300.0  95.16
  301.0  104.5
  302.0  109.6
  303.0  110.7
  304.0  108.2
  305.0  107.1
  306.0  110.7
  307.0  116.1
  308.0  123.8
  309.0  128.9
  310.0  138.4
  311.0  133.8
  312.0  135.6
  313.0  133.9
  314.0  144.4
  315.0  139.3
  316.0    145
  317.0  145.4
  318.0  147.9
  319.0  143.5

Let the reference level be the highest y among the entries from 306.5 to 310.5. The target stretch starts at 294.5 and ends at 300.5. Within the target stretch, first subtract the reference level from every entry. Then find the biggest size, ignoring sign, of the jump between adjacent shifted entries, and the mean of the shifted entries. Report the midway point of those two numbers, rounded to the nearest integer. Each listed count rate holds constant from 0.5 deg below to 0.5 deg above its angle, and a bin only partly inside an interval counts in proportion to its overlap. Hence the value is -19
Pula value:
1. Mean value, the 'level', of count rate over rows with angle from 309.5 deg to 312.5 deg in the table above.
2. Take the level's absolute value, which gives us 136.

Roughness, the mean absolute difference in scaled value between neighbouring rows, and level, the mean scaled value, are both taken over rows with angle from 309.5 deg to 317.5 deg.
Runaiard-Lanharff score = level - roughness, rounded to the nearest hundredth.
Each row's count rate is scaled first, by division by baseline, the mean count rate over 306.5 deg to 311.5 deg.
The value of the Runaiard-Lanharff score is 1.05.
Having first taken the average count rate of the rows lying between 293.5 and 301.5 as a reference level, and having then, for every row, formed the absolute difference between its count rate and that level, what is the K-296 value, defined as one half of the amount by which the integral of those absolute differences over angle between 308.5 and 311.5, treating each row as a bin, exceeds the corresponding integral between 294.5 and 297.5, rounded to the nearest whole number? 53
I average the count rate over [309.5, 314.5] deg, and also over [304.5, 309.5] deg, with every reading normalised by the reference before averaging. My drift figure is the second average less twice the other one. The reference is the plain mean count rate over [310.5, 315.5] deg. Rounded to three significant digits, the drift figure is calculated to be -1.14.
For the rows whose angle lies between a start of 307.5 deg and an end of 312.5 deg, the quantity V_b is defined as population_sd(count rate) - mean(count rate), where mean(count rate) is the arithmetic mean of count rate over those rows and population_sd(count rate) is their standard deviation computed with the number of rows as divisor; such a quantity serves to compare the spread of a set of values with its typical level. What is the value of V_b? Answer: -127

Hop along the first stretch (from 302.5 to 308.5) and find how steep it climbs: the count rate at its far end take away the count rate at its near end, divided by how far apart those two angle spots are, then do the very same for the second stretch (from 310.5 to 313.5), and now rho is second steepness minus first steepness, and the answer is -2.57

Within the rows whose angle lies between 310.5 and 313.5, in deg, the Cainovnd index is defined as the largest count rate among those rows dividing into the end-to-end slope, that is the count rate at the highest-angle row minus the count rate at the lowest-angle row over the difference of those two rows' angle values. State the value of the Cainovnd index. 0.00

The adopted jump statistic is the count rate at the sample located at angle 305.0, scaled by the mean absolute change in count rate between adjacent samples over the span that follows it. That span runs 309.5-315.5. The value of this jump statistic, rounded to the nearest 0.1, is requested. 22.6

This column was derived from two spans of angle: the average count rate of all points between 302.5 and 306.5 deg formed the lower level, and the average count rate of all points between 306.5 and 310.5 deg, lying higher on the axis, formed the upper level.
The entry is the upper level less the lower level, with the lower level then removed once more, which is -92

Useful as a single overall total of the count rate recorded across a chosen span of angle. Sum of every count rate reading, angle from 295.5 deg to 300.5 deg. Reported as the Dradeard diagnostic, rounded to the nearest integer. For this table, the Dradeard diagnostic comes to 482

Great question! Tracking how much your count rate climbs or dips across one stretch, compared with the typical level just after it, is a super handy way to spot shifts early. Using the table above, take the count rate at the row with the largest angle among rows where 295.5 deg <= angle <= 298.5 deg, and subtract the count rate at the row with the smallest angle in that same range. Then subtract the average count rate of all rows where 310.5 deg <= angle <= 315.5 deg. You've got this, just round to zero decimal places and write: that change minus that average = -138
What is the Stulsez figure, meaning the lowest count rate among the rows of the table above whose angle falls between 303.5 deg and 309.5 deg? 107.1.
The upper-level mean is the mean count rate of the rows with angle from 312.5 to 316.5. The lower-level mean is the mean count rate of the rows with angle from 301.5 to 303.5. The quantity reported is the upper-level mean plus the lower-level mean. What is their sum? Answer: 251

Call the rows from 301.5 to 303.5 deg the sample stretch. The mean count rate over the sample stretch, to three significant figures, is 110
